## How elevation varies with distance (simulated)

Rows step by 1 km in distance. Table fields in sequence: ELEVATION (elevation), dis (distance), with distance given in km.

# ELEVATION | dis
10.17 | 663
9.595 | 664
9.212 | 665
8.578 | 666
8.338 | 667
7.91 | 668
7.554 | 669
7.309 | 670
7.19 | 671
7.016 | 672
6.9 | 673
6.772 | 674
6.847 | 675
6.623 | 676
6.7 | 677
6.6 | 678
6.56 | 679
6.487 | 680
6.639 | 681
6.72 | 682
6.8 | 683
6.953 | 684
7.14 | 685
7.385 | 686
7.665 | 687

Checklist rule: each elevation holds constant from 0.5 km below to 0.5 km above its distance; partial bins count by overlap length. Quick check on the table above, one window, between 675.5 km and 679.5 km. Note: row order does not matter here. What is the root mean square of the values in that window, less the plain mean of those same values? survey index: 0.0002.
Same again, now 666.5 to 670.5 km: 0.0097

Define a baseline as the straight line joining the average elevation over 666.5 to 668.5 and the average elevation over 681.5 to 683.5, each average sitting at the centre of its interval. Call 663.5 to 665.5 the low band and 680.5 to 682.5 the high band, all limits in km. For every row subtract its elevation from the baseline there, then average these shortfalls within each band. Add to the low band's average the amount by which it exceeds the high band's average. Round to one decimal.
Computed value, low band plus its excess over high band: -2.2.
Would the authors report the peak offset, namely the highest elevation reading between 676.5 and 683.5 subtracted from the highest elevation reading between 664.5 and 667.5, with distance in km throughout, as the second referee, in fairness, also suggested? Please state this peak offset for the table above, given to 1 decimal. 2.4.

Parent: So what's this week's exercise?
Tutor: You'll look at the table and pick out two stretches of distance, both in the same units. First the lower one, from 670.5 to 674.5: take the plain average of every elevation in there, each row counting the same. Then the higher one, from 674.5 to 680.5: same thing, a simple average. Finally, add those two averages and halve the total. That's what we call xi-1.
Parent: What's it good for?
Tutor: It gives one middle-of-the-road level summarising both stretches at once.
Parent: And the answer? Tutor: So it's 6.80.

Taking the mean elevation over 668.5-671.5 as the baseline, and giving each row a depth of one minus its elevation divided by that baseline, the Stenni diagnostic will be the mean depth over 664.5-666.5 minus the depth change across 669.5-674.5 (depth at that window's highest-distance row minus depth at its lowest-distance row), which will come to -0.28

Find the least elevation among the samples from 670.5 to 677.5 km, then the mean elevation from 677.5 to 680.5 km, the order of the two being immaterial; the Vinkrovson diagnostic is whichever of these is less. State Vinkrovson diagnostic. 6.55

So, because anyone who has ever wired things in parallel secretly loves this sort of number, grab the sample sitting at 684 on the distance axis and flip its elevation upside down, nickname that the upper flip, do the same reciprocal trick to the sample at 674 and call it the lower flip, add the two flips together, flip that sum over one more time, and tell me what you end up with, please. 3.4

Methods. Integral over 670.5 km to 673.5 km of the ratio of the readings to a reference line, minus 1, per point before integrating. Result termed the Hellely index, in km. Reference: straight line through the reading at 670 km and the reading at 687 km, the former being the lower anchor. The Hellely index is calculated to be -0.13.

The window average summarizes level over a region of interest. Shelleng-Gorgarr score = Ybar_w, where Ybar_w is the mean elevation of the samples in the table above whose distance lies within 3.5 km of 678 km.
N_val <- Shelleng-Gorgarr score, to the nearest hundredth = 6.64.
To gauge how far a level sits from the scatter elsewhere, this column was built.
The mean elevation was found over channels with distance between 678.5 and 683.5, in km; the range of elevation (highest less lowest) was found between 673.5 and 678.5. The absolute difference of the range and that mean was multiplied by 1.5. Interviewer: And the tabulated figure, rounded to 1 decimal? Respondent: 9.6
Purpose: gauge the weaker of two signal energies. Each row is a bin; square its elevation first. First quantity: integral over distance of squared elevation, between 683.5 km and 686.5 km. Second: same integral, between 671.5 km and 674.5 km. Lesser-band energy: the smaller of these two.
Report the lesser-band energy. 143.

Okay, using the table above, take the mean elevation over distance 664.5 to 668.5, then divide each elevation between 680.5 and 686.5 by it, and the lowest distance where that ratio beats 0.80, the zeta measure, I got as 684 km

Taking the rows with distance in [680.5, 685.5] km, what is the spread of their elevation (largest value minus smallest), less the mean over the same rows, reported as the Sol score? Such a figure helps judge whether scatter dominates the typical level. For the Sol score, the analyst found -6.35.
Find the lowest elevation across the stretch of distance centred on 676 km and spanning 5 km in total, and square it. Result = 44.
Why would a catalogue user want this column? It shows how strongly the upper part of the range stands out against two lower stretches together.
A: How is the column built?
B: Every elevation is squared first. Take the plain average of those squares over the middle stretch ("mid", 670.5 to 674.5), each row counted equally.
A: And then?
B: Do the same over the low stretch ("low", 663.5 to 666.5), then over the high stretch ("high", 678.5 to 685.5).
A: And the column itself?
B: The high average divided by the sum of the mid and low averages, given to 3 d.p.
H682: 0.346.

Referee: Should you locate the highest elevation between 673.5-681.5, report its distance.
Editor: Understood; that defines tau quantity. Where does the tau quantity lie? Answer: 675 km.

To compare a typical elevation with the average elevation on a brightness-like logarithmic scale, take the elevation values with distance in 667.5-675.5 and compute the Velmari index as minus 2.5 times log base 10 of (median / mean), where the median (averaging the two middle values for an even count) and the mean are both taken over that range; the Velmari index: 0.013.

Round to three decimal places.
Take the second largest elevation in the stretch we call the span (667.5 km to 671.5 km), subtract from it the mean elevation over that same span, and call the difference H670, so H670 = 0.063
